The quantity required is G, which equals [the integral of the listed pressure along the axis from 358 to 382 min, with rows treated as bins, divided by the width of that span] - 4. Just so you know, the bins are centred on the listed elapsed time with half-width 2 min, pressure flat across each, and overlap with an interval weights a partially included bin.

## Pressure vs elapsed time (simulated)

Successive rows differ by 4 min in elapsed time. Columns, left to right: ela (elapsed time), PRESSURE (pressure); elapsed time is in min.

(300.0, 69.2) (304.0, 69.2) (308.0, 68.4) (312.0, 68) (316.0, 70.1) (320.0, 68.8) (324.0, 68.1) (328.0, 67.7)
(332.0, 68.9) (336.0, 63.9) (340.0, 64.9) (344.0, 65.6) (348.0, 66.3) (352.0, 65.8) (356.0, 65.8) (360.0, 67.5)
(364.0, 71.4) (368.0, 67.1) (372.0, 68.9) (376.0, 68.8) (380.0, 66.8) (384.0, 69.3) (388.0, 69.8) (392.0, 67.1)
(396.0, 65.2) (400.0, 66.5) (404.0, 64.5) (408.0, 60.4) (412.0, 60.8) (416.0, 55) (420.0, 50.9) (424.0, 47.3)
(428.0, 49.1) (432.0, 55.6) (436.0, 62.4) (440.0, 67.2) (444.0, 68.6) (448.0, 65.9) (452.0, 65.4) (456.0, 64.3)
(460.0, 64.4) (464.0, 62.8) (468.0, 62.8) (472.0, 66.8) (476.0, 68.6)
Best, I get 64.4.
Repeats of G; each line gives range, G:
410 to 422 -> 51.6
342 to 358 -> 61.9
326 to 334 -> 64.3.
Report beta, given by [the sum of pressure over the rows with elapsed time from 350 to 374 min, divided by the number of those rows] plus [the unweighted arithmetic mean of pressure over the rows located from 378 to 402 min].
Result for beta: 135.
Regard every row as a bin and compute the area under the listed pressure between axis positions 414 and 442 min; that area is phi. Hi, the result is 1550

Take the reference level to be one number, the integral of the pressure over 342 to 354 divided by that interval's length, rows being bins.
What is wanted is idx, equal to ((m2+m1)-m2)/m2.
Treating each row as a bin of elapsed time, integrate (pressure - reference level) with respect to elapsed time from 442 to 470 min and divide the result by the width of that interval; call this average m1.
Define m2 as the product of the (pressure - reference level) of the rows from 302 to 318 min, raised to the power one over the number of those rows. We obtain -0.3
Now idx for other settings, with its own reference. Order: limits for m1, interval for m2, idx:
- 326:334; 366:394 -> 1.2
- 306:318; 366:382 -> 1.7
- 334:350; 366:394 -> -0.4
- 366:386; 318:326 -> 0.9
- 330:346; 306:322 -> 0.0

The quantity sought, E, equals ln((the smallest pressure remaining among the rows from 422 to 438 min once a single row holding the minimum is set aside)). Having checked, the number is 3.89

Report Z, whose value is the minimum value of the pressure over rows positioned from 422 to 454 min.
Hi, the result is 47.3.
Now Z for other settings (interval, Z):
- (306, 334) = 67.7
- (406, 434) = 47.3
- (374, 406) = 64.5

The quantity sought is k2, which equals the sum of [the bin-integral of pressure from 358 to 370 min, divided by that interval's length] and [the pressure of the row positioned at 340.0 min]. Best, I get 133.6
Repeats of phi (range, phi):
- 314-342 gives 1890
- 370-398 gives 1904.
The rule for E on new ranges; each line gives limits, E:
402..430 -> 3.89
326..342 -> 4.17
